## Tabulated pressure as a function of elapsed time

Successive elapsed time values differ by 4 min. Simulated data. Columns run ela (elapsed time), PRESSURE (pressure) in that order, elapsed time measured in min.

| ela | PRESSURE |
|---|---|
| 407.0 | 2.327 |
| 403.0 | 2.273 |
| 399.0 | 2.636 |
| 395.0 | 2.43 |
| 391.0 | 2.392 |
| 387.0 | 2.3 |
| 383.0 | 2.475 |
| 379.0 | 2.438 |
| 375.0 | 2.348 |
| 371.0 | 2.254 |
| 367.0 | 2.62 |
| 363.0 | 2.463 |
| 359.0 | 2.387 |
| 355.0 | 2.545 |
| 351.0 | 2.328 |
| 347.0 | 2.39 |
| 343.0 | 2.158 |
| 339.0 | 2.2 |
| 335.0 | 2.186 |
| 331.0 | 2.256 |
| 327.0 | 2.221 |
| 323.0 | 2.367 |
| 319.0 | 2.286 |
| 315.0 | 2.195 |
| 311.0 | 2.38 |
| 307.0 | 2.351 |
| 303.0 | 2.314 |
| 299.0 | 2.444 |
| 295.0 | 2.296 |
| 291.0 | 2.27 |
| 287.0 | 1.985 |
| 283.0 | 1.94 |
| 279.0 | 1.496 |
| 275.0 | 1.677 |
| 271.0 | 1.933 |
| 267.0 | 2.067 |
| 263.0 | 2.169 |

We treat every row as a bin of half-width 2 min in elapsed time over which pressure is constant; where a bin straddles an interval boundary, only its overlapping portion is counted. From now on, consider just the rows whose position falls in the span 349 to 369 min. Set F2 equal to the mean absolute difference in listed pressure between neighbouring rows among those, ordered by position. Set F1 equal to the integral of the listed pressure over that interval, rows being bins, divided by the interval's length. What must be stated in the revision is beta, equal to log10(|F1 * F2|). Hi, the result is -0.43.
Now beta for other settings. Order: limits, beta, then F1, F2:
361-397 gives -0.50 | 2.41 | 0.131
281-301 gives -0.56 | 2.19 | 0.126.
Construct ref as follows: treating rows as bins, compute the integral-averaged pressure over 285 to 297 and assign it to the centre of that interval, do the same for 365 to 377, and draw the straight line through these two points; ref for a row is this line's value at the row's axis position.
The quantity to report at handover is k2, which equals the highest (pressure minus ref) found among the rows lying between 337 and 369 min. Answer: 0.22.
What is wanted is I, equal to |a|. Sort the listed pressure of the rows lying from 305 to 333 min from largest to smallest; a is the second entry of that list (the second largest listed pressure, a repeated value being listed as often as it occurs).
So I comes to 2.37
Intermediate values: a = 2.367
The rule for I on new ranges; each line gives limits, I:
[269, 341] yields 2.38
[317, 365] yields 2.46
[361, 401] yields 2.62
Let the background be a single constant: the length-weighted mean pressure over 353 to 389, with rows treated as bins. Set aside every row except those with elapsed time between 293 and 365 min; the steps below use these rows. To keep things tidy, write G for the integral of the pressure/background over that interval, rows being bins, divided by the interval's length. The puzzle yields 0.96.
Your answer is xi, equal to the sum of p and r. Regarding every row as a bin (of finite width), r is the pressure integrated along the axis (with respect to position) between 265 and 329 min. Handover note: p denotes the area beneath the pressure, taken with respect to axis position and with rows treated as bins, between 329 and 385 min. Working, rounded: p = 132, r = 137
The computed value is 269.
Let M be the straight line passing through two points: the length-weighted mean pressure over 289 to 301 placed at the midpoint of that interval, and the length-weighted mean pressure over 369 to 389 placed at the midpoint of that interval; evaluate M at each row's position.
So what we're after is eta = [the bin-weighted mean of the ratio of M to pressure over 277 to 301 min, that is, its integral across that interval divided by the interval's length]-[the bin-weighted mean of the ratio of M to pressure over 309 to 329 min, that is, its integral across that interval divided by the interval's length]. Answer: 0.13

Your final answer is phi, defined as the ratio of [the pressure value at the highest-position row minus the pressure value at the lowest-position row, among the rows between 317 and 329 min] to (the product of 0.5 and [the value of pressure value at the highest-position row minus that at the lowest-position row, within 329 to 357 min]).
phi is -0.4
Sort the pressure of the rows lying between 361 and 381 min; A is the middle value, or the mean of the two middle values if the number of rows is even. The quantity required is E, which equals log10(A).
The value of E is 0.39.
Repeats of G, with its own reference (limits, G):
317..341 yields 0.93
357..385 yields 1.00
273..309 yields 0.86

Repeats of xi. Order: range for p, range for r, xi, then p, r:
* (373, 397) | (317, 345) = 120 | 58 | 63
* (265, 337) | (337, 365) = 221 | 155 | 66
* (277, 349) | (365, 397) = 236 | 159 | 77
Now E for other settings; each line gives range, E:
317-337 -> 0.35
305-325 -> 0.37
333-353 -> 0.34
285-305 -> 0.36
